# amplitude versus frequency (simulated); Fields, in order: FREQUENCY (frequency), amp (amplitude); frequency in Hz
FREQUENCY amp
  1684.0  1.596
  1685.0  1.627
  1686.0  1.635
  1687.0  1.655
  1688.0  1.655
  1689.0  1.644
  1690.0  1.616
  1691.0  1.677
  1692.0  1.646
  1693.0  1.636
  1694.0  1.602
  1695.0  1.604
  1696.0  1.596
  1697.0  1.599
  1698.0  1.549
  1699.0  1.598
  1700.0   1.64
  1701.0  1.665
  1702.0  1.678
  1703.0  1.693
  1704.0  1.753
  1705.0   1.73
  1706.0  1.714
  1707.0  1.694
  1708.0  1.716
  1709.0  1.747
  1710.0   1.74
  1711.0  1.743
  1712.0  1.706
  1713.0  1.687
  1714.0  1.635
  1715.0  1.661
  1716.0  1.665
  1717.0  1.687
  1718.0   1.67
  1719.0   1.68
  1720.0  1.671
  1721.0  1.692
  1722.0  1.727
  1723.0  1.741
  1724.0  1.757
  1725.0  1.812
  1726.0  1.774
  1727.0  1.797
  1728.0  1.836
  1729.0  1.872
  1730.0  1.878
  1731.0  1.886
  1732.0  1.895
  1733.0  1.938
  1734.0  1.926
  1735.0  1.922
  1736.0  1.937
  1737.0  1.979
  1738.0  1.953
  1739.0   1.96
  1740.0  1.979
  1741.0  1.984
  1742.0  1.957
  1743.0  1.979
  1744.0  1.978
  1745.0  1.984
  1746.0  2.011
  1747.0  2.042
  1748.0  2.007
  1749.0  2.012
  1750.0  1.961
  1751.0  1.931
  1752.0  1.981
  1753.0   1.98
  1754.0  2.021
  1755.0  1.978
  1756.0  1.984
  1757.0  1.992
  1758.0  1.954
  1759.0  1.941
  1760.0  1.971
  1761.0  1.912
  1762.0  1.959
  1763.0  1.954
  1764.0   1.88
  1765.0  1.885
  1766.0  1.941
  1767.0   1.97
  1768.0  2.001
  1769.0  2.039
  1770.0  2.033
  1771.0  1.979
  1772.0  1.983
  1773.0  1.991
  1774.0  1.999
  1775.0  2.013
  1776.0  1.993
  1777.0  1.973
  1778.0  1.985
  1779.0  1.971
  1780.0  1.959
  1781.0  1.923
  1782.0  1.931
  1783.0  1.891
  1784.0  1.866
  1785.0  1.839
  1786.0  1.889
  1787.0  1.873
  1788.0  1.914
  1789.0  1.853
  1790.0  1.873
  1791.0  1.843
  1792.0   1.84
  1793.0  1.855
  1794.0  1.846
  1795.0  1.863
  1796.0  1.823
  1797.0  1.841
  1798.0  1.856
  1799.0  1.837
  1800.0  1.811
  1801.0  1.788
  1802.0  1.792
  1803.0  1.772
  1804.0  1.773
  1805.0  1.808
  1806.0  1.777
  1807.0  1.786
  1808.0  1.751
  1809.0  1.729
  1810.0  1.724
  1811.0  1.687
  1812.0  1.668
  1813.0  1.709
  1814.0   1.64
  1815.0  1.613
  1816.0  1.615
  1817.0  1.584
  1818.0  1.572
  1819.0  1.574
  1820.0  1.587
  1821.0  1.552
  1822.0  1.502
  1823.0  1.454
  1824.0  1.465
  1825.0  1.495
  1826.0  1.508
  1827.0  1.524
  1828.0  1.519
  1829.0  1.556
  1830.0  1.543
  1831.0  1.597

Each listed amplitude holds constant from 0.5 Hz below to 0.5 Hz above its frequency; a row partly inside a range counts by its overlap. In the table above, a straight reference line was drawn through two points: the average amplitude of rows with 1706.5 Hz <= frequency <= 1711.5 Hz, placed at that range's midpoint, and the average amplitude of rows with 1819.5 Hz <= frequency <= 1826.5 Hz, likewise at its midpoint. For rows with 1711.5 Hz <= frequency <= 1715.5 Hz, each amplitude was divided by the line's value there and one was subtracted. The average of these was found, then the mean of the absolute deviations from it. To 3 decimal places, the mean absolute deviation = 0.013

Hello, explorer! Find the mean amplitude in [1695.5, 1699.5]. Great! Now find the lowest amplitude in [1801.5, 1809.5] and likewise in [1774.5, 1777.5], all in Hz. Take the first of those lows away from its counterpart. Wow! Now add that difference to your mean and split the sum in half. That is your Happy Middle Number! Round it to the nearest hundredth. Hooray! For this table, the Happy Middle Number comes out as 0.91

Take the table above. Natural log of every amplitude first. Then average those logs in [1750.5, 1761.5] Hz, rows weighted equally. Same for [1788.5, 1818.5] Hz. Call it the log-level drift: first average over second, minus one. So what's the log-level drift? 0.19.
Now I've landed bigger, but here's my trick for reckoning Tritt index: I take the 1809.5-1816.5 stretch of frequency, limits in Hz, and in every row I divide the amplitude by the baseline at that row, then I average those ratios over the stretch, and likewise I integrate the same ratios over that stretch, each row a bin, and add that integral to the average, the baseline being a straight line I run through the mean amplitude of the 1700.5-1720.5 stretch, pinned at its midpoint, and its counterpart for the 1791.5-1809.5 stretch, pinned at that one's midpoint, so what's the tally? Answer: 7.3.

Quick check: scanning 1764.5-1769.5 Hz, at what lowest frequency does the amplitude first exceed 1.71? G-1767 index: 1765.0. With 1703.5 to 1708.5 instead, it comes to 1704.0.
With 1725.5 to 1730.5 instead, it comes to 1726.0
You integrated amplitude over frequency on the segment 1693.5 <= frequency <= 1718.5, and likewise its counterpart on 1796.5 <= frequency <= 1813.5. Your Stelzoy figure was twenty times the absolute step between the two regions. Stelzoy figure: 233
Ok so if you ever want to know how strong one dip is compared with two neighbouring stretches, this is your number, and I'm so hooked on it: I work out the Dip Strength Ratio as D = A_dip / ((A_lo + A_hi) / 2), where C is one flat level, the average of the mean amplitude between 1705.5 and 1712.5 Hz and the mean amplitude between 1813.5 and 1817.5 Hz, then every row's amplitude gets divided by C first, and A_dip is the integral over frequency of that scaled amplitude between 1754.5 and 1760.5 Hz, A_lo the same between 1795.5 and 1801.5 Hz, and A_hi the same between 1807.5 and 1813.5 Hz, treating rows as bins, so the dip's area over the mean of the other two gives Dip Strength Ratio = 1.11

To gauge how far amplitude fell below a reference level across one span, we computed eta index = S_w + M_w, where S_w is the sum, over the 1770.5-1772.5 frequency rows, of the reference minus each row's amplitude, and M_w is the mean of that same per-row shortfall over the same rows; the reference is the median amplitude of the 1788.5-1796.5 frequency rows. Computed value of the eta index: -0.39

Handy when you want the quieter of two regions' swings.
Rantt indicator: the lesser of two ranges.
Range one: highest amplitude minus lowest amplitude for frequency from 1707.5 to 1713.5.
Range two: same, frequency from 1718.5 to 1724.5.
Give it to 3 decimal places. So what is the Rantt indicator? 0.060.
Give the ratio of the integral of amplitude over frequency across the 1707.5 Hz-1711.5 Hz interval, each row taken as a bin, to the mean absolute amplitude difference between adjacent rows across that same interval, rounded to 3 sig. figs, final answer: 508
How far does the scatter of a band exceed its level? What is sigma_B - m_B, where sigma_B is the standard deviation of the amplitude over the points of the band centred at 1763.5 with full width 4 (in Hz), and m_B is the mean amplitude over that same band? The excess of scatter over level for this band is -1.88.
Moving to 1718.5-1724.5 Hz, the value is -1.68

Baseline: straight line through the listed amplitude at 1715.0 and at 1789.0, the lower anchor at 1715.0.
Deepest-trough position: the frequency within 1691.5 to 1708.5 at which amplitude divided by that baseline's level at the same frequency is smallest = 1698.0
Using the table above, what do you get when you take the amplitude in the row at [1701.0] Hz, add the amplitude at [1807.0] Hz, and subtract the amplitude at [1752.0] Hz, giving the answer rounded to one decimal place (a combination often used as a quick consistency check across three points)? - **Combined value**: 1.5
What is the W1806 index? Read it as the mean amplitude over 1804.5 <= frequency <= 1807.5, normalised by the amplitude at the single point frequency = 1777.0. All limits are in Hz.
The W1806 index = 0.91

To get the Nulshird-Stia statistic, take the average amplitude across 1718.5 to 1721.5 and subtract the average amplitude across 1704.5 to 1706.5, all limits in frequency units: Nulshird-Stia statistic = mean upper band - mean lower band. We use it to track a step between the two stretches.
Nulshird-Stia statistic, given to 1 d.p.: 0.0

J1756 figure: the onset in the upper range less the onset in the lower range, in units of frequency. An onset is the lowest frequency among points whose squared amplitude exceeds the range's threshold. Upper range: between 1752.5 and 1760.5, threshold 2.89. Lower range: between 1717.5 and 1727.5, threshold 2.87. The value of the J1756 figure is 31 Hz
